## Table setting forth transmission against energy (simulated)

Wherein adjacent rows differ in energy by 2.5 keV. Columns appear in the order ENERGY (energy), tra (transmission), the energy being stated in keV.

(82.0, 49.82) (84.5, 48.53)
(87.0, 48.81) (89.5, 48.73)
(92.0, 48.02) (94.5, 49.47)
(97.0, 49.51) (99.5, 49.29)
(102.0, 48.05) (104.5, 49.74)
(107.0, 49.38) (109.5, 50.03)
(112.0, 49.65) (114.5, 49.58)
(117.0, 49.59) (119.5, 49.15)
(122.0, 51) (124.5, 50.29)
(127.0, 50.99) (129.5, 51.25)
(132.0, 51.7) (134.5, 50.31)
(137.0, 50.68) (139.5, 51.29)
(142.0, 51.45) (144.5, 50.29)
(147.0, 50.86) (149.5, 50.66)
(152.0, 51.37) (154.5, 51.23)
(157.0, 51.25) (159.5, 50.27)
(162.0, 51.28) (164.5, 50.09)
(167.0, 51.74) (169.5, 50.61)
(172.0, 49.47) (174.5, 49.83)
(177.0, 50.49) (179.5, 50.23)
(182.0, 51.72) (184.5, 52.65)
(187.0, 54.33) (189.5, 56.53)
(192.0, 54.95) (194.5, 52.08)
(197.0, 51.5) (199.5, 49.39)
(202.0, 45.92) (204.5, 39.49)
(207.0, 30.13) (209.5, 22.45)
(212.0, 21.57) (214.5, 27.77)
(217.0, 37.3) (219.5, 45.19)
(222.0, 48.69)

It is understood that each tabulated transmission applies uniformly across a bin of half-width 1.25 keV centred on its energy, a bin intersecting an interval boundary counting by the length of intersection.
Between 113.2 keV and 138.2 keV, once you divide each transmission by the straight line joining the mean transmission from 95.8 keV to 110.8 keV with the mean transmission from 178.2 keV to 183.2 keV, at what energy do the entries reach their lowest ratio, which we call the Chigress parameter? 119.5 keV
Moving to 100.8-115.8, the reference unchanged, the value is 102.0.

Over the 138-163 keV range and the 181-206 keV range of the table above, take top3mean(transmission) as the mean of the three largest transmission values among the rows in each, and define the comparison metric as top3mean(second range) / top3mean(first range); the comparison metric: 1.08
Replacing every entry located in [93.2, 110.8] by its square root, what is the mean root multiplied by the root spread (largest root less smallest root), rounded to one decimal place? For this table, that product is 1.0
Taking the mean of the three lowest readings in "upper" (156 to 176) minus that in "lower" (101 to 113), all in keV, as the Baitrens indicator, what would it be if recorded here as 1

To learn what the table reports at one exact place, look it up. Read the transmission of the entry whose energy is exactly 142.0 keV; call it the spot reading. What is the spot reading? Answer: 51.45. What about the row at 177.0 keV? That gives 50.49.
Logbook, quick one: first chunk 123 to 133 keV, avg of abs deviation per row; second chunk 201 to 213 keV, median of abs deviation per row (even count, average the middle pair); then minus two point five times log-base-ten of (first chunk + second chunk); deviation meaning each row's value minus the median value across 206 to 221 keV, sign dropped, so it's -3.67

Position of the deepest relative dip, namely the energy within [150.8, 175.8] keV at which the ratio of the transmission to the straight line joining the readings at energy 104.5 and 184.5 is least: 172.0 keV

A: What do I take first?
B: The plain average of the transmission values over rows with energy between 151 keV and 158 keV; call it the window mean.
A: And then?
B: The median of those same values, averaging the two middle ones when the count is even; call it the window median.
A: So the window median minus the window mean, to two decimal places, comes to -0.03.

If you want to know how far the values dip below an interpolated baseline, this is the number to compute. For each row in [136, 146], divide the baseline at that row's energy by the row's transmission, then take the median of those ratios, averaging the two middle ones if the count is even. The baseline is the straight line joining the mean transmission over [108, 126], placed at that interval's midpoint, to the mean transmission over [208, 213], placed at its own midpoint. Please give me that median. 0.84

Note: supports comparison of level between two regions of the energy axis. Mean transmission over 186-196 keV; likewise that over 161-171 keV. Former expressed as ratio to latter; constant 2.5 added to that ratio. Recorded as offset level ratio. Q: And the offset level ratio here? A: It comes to 3.57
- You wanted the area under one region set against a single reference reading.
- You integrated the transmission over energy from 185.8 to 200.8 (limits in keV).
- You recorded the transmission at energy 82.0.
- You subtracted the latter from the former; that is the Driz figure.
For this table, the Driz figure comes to 747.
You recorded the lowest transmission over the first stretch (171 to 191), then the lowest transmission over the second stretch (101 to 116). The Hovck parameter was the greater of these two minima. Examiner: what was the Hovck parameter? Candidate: 49.5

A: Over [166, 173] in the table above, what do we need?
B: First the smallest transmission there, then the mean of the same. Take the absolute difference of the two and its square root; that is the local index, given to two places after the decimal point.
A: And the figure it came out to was 1.07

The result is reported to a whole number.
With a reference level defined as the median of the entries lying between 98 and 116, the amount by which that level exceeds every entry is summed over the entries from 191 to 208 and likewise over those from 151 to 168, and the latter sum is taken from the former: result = 34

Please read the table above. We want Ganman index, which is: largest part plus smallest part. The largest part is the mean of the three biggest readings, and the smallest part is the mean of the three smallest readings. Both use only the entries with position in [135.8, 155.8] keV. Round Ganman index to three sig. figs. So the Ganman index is 102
